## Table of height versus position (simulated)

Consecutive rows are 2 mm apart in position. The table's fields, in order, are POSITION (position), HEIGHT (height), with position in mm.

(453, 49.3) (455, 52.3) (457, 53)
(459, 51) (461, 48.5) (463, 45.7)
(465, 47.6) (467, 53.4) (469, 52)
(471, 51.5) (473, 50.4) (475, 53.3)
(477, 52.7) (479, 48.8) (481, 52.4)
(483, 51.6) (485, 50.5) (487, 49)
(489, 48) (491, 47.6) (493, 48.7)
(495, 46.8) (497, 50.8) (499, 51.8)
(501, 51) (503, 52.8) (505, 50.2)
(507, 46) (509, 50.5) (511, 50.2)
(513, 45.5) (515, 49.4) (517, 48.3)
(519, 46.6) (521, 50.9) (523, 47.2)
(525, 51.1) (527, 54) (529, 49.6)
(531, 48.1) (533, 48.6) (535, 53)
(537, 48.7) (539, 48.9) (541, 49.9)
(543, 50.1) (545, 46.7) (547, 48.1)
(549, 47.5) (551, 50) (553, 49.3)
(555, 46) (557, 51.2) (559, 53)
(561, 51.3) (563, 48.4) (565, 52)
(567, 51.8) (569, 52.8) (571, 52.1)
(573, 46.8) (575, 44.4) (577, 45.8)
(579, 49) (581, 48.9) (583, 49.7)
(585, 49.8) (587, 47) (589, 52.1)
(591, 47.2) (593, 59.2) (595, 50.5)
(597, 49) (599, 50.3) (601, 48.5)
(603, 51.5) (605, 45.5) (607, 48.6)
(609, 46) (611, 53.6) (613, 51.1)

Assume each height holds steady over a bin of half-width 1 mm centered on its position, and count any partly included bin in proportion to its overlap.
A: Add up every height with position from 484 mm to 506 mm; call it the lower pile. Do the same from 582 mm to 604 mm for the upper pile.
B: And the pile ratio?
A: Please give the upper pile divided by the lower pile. 1.01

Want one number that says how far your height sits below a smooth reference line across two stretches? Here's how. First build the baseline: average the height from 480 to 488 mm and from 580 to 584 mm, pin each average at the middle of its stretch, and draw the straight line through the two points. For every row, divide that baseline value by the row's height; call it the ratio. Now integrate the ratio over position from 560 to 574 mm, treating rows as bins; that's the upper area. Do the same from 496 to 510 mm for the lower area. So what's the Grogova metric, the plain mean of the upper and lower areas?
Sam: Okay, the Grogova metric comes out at 13.9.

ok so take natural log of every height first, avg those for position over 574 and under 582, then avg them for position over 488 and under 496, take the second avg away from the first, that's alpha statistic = -0.017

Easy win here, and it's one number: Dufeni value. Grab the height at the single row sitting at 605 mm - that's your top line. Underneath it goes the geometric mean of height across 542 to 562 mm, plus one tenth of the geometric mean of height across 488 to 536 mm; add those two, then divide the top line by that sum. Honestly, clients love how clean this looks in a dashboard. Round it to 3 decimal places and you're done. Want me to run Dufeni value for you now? 0.839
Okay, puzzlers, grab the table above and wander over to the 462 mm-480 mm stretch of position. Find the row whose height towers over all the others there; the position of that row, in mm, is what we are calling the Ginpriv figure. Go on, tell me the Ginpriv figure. 467 mm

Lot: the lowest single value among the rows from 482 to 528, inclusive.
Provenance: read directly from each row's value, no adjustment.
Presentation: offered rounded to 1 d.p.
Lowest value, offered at 45.5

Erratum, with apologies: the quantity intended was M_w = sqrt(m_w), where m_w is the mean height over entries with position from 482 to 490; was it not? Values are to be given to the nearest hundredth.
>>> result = 7.06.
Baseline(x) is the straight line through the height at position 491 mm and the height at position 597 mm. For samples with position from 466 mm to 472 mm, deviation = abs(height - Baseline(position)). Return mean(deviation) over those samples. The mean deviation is 5.0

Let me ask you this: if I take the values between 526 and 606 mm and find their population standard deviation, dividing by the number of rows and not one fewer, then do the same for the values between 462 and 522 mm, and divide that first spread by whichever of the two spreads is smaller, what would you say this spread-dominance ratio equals 1.19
